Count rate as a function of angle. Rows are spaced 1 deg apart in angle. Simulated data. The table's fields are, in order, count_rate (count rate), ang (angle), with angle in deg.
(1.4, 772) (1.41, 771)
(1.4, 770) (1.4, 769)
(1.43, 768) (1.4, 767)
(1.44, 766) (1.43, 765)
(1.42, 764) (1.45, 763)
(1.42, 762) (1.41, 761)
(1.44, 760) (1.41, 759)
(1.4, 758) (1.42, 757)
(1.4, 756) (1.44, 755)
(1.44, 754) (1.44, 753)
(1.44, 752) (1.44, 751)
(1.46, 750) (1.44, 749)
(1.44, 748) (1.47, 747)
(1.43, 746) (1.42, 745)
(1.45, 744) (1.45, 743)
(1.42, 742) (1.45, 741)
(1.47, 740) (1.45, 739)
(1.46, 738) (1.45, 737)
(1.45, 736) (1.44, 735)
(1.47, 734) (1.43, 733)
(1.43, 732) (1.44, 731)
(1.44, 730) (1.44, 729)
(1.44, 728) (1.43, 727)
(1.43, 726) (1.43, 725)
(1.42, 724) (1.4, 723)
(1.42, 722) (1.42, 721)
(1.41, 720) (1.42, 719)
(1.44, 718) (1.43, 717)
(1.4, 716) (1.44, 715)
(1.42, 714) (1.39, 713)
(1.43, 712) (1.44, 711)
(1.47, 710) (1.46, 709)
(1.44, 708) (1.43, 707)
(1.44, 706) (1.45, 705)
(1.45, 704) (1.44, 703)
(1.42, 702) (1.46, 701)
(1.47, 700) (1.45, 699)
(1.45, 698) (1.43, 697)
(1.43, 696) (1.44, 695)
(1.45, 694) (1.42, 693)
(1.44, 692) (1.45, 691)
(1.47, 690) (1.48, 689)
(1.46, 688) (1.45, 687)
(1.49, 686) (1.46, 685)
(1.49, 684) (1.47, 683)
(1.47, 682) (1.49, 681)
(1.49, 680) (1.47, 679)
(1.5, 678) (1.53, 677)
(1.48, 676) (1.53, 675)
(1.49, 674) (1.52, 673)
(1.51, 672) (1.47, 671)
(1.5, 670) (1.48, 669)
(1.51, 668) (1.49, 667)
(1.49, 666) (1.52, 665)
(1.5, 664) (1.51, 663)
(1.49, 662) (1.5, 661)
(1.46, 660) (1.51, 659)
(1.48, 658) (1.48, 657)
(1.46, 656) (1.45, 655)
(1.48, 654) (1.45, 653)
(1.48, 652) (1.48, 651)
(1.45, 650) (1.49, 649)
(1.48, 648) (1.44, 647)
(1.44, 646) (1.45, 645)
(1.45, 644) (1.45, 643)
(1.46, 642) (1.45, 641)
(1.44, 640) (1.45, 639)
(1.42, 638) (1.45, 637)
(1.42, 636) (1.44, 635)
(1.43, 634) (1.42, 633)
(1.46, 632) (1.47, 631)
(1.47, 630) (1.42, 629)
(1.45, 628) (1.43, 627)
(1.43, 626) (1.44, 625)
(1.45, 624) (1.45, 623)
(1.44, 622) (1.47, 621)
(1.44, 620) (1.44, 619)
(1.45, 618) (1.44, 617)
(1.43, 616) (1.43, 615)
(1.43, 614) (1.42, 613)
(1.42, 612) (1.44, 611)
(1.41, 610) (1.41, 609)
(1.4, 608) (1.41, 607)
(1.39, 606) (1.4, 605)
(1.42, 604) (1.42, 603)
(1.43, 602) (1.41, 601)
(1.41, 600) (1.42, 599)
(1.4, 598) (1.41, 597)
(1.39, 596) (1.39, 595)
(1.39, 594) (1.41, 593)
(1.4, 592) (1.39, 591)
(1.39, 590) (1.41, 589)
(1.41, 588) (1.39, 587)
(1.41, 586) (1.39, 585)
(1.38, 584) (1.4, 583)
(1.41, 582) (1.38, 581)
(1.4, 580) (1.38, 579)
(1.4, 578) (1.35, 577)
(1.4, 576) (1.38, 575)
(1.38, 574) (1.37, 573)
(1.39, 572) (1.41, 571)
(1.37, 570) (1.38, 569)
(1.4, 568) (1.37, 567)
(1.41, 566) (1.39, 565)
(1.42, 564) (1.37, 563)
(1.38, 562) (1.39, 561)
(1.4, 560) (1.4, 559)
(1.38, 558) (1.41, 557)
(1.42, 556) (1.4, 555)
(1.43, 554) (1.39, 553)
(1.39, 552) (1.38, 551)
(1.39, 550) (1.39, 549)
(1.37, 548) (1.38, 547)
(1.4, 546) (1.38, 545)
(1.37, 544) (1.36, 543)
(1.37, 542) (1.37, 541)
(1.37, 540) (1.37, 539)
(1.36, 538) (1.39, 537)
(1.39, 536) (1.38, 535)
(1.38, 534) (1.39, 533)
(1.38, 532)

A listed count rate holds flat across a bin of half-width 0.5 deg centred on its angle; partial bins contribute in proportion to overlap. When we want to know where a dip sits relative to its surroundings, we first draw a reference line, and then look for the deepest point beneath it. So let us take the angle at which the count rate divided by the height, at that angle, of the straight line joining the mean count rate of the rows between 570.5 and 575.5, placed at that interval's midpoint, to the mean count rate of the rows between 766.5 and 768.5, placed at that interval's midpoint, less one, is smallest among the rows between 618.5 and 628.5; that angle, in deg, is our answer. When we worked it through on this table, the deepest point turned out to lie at 627 deg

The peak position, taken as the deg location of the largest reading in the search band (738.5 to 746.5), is 740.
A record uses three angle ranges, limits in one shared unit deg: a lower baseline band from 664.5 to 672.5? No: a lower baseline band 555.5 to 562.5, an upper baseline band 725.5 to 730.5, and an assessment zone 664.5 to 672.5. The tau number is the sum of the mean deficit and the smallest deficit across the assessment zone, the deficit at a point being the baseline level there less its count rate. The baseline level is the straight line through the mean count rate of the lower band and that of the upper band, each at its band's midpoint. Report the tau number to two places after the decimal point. -0.17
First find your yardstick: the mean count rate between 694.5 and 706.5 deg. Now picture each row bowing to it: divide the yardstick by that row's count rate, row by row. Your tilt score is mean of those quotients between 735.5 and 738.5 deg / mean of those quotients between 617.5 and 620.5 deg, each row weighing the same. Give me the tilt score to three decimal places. 0.993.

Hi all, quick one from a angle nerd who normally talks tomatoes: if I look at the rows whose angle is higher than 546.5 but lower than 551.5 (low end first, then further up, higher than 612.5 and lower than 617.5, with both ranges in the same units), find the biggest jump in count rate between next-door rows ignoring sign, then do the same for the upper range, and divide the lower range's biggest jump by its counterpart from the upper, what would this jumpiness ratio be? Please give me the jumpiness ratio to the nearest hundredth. 2.00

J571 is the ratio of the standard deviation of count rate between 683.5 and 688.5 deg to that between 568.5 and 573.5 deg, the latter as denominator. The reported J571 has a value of 1.1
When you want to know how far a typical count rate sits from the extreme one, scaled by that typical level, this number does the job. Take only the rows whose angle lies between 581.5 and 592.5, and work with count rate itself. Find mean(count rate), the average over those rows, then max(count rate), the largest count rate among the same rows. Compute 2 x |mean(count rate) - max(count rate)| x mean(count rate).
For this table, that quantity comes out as 0.033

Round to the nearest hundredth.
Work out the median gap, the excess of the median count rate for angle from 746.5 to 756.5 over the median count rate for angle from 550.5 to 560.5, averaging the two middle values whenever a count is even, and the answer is 0.04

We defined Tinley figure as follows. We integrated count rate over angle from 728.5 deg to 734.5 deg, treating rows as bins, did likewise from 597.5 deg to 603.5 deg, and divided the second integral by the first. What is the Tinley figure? 0.98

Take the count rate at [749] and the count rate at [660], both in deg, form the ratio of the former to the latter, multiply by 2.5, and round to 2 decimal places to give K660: 2.47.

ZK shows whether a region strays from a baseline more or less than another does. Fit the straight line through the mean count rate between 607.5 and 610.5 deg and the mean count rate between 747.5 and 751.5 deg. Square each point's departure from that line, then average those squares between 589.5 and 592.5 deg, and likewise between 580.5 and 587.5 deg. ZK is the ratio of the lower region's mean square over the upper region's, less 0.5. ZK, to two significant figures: 1.3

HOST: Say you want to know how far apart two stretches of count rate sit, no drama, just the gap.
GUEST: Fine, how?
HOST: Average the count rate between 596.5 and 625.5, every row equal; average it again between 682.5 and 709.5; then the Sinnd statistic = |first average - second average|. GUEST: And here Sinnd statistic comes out 0.026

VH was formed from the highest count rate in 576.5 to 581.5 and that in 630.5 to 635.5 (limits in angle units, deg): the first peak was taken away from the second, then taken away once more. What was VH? -1.33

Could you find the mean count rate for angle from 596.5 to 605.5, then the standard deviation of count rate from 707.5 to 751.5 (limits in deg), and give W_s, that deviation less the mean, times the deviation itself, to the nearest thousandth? -0.026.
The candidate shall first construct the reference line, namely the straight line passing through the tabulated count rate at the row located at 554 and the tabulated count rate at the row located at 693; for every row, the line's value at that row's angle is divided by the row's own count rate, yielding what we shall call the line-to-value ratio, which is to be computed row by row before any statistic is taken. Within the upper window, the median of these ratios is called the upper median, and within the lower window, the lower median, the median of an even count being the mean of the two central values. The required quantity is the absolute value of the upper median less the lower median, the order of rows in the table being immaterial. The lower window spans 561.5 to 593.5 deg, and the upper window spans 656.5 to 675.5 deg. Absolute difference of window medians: 0.079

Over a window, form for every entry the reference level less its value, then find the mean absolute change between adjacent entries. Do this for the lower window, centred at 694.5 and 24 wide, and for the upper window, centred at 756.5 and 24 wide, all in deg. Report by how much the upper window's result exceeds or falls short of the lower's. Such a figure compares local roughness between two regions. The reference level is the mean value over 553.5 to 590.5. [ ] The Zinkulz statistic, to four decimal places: 0.0017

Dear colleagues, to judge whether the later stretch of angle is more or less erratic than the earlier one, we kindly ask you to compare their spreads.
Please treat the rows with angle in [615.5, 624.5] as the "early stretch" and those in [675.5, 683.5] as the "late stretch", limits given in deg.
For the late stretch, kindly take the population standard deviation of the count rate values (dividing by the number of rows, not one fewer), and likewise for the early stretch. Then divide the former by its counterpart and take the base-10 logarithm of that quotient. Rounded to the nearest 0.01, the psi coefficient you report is 0.26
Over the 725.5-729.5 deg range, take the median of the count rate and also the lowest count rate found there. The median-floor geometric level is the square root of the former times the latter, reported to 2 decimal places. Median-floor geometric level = 1.43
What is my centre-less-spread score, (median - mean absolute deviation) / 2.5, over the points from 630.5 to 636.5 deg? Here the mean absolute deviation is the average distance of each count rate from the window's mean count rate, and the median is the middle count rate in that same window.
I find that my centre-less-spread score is 0.567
